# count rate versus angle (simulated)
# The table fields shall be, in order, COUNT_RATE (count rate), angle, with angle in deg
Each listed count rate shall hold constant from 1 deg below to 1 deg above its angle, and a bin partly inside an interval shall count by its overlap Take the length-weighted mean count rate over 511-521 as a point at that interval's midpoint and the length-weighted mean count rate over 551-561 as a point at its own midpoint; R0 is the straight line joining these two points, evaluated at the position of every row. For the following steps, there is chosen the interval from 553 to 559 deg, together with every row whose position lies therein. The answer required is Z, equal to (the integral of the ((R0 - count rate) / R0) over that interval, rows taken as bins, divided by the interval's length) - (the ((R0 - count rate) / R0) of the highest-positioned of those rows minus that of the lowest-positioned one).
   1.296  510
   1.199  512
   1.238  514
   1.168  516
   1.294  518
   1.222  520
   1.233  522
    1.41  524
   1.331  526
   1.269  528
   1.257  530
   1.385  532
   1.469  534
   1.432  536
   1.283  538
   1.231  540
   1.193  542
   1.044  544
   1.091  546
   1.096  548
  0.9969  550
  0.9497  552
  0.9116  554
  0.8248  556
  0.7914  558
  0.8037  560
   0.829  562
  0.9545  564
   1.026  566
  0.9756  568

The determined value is -0.08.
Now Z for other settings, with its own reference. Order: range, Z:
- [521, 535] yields 0.13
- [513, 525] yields 0.17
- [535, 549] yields -0.41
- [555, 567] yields 0.30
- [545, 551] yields -0.20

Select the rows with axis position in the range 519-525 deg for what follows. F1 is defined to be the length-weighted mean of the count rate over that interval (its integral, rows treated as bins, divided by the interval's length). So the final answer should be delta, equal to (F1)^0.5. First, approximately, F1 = 1.29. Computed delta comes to 1.14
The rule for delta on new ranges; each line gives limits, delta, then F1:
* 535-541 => 1.15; 1.32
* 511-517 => 1.10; 1.20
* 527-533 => 1.14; 1.30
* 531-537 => 1.20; 1.43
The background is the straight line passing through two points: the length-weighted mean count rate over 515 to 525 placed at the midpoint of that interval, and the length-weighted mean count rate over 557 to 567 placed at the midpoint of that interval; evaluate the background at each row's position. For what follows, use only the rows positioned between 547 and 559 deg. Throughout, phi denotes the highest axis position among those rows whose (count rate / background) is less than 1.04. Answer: 558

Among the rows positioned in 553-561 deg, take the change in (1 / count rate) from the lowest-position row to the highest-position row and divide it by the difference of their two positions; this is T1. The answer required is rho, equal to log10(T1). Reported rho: -1.61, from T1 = 0.0245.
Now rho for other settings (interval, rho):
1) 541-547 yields -1.71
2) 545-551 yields -1.66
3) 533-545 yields -1.56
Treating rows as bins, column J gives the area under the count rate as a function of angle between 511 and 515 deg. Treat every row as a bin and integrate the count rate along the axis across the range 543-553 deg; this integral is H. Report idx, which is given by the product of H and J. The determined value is 50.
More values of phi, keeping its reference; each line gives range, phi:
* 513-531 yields 522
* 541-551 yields 550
